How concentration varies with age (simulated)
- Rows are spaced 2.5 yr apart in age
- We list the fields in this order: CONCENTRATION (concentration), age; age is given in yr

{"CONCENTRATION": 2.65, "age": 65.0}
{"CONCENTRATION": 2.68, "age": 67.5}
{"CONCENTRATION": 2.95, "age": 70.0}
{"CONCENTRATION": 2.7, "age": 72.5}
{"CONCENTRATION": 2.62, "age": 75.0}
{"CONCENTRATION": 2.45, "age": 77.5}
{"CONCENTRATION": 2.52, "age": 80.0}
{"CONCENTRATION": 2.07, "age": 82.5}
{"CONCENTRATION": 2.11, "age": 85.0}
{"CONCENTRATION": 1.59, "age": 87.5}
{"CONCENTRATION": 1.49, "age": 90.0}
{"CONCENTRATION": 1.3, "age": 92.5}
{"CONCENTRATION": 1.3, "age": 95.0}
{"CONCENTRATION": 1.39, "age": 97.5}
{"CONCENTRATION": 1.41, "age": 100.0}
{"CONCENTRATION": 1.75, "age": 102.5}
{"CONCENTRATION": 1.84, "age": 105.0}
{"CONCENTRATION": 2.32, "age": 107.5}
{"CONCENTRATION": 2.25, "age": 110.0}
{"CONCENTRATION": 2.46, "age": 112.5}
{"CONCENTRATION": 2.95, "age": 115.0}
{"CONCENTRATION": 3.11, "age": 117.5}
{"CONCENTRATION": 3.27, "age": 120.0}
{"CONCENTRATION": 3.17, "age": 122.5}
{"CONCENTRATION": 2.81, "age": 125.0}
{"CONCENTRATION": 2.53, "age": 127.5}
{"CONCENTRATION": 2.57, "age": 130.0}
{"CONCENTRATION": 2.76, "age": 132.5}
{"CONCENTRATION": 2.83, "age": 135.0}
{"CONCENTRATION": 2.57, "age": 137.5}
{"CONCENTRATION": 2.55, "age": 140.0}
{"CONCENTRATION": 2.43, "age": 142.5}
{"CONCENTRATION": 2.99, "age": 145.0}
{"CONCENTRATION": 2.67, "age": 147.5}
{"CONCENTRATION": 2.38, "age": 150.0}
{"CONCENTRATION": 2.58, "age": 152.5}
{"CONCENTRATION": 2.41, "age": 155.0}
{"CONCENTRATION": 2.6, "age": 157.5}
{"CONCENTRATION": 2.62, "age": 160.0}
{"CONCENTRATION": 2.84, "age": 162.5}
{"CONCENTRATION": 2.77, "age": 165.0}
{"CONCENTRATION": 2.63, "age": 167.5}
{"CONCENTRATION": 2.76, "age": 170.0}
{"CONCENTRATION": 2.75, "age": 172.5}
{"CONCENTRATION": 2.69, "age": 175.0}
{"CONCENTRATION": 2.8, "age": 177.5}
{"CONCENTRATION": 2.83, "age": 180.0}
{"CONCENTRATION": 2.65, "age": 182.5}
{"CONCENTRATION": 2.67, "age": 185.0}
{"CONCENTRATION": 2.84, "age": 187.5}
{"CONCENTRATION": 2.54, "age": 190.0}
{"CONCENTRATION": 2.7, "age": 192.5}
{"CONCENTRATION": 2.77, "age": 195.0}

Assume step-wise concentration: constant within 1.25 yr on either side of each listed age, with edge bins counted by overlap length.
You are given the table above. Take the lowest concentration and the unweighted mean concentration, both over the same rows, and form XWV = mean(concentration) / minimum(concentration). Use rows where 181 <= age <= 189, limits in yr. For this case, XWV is 1.03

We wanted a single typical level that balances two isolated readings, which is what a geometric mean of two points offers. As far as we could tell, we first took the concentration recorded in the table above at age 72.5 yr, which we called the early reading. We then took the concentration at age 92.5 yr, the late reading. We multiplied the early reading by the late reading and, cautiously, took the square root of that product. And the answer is 1.87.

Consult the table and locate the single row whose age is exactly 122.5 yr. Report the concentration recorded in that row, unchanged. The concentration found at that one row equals 3.17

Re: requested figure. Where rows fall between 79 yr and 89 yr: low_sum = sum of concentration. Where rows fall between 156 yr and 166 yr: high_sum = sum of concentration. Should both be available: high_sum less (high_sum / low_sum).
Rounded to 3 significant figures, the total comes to 9.52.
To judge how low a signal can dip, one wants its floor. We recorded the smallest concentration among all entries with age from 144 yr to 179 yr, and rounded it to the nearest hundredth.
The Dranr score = 2.38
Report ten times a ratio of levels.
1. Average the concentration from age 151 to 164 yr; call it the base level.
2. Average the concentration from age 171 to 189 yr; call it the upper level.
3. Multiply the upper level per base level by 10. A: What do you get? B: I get 10.5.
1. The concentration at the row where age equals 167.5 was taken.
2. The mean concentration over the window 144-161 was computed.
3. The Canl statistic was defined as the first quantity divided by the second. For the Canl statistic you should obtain 1.01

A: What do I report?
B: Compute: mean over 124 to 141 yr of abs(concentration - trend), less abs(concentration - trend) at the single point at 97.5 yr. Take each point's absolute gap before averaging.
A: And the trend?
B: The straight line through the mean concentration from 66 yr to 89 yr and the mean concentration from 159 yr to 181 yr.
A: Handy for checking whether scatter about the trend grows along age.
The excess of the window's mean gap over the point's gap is -1.0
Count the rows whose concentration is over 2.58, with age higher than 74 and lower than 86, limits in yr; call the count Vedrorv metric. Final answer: 1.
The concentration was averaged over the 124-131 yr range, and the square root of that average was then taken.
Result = 1.62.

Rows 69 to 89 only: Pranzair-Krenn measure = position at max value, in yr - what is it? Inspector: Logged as 70.0 yr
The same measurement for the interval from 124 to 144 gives 135.0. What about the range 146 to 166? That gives 162.5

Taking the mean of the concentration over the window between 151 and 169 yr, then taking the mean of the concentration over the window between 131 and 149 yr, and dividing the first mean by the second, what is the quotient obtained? 0.98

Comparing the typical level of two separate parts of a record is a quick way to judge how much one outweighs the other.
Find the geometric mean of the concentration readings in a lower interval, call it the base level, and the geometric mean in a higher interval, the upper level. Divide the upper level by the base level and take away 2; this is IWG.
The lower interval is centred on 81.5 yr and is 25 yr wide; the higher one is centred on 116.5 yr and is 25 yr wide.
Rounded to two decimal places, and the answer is -0.75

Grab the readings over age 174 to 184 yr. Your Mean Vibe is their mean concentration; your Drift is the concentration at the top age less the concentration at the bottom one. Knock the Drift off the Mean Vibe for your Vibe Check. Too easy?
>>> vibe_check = 2.78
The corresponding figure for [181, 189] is 2.53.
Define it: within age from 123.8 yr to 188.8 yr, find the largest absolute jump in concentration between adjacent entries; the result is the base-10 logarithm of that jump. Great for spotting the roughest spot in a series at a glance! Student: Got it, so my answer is -0.25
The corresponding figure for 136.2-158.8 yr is -0.25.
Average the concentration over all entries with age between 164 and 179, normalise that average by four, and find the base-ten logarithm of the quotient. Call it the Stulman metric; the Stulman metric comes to -0.165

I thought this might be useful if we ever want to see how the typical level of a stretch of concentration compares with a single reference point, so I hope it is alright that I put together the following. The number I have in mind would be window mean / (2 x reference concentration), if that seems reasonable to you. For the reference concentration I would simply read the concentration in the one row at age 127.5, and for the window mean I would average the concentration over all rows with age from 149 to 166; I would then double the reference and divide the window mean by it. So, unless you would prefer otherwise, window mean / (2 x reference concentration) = 0.514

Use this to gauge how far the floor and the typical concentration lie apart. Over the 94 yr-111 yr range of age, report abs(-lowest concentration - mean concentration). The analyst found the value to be 3.05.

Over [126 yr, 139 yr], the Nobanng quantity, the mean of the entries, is 2.65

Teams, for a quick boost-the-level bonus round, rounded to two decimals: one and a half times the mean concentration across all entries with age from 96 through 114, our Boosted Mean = 2.88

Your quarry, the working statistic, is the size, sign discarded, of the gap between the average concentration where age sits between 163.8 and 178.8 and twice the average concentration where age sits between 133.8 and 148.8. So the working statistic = 2.6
